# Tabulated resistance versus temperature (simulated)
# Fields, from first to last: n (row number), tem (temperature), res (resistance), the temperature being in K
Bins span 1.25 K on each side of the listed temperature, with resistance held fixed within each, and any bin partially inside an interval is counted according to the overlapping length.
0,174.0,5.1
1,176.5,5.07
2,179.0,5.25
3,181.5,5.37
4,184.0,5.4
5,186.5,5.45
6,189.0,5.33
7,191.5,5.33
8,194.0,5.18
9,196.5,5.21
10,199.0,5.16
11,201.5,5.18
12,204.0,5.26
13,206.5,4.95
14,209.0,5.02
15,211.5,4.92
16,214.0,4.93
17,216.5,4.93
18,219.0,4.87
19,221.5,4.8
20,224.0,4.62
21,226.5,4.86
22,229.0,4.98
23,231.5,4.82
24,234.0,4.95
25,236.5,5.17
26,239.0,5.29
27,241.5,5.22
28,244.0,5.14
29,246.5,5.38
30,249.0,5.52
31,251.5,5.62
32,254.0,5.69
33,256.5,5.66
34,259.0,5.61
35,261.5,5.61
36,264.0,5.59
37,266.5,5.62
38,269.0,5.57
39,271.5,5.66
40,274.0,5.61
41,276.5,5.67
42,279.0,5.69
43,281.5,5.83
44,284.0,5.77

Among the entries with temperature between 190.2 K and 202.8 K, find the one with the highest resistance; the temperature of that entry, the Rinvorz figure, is 191.5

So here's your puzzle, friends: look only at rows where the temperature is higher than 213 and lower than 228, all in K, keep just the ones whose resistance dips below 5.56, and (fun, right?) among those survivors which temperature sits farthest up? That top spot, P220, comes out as 226.5 K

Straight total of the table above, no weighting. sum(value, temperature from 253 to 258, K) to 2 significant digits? 11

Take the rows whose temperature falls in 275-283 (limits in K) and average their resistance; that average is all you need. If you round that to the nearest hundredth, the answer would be 5.73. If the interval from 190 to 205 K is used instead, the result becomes 5.22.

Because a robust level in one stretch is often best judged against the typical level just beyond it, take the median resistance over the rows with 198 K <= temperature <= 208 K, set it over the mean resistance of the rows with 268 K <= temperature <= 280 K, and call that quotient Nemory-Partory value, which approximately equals 0.92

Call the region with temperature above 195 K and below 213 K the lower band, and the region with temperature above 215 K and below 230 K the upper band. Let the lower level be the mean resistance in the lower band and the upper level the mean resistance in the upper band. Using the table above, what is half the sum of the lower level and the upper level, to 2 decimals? 4.97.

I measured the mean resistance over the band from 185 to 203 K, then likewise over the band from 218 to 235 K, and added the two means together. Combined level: 10.1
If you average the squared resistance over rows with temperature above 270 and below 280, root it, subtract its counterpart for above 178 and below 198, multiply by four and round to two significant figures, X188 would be 1.4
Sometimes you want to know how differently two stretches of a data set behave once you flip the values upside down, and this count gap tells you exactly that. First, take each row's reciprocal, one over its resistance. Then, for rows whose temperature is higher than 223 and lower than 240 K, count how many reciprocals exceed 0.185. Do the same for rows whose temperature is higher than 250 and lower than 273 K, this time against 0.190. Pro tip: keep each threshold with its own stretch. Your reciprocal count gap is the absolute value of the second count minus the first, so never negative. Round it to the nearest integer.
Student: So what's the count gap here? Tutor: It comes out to 7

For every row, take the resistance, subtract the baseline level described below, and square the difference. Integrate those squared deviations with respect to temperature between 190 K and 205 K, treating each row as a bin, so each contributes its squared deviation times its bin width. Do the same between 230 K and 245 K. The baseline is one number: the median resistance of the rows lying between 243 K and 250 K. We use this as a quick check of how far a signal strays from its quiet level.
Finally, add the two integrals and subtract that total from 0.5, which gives -1.5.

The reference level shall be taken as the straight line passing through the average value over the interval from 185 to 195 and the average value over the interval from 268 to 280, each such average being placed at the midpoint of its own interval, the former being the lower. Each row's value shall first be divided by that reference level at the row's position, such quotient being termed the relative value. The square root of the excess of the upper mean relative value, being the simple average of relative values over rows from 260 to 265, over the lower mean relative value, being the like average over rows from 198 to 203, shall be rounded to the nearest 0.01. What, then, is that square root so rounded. 0.19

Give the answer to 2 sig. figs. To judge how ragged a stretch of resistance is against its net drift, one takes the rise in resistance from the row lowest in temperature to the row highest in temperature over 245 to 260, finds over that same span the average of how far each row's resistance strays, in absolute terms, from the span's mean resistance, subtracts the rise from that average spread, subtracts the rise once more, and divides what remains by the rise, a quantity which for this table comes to -1.6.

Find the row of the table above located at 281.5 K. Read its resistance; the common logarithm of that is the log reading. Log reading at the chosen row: 0.77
